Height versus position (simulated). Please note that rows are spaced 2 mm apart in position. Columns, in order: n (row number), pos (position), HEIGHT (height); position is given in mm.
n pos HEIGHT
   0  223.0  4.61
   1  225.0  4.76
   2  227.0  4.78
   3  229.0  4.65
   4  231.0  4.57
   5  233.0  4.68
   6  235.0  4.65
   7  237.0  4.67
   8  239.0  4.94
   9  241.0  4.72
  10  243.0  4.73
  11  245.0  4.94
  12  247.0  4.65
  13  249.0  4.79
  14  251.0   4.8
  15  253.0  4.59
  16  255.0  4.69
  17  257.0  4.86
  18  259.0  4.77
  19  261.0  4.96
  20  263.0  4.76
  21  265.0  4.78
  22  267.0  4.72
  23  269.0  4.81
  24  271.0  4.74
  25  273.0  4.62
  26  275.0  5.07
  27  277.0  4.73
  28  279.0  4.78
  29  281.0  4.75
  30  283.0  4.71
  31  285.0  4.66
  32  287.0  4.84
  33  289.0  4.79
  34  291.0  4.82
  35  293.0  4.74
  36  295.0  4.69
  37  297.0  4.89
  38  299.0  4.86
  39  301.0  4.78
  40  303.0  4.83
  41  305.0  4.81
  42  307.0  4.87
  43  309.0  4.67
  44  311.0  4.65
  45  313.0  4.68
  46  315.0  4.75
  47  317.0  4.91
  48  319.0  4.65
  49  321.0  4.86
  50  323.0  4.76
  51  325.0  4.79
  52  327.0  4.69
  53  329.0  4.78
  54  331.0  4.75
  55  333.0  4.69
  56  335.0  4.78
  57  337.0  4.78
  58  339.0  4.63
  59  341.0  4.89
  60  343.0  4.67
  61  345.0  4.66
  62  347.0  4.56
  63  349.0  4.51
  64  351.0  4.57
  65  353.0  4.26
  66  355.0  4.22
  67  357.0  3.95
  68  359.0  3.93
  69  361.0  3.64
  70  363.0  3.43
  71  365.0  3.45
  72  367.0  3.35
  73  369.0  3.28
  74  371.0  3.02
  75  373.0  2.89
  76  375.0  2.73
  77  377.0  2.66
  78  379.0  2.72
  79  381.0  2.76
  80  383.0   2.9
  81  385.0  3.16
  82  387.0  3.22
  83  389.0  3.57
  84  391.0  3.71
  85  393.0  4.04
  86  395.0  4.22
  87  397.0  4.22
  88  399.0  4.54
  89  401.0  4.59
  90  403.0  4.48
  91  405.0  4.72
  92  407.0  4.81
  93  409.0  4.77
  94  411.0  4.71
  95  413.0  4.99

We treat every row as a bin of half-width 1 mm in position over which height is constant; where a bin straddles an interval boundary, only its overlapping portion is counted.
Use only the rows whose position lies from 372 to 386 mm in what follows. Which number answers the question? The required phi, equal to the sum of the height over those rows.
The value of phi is 20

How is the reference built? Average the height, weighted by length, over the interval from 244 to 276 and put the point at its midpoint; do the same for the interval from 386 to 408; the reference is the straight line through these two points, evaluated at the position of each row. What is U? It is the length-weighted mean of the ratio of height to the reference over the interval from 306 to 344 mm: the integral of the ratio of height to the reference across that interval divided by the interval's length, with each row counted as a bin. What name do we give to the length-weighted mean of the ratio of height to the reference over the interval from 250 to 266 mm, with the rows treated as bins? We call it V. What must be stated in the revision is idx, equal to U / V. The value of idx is 1.06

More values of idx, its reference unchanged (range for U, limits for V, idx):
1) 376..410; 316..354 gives 0.87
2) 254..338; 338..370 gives 1.10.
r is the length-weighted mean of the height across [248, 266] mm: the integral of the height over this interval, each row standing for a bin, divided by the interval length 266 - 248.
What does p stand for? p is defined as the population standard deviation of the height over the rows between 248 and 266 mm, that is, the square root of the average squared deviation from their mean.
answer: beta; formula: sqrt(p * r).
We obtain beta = 0.7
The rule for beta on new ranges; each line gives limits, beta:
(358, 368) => 0.9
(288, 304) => 0.5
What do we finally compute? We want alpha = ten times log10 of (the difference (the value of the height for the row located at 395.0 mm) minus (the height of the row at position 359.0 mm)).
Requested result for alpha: -5.4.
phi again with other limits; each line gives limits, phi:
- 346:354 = 18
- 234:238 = 9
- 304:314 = 24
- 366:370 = 7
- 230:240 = 24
